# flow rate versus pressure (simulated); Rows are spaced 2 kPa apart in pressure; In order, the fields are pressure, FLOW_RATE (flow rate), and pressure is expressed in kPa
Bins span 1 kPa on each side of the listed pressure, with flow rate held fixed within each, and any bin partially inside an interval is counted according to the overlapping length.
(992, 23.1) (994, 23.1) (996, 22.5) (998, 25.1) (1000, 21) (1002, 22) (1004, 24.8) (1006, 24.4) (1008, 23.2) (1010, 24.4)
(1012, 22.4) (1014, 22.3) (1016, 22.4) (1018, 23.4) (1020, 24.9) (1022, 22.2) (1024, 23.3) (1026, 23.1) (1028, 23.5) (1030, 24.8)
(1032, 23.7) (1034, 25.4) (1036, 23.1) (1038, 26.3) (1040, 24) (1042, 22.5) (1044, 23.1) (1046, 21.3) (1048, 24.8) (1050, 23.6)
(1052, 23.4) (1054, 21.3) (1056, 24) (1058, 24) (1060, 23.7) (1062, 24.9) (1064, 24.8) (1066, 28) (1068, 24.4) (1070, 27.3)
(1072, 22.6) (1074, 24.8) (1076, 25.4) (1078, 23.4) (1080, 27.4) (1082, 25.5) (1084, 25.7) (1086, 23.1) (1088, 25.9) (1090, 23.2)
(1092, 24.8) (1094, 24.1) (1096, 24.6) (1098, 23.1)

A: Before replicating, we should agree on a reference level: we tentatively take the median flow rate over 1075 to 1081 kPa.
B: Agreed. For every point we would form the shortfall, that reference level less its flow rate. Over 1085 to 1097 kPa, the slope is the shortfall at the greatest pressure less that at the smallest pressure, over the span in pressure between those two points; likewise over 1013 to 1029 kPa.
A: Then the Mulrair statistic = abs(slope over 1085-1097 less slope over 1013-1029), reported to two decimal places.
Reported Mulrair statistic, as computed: 0.06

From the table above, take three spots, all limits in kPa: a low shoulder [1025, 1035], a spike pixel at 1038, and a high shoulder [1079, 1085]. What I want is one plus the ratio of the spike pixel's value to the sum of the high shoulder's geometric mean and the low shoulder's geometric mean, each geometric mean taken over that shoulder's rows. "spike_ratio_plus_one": 1.52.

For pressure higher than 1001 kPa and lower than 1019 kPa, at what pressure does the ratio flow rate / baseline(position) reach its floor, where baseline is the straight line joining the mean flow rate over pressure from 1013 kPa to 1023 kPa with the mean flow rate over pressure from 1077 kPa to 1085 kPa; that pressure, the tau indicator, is 1014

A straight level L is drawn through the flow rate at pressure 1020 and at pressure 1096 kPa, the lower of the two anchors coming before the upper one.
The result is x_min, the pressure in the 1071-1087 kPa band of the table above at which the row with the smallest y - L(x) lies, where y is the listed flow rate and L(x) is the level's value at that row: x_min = 1072 kPa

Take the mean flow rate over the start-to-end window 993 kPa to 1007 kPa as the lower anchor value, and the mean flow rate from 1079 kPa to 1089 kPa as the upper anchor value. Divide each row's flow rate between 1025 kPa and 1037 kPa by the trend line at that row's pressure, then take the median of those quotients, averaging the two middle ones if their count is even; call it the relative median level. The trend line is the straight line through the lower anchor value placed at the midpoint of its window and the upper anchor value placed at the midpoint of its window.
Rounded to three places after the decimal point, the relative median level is 0.980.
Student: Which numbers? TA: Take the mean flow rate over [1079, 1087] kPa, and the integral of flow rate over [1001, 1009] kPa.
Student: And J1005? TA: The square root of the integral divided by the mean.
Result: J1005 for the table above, 2.725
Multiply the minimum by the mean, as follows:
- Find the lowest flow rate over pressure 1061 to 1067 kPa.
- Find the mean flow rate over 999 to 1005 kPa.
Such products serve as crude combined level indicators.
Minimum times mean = 560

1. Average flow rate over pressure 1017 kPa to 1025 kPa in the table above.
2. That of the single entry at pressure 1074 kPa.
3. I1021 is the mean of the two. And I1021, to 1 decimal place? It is 24.1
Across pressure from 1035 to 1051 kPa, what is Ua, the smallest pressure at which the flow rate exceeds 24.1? 1038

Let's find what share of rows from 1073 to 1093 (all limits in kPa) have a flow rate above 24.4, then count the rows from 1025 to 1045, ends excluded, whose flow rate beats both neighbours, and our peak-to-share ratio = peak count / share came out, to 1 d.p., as 4.3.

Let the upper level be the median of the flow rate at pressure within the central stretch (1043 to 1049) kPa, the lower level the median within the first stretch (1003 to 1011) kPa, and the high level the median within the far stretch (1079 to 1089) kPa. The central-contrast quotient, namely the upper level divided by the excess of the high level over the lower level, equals 18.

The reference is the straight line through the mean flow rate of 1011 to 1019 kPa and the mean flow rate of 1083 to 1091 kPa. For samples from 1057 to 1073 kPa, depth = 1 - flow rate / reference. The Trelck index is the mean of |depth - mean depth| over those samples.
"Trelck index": 0.055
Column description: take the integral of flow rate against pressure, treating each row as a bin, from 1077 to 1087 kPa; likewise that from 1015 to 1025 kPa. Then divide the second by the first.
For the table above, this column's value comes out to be 0.93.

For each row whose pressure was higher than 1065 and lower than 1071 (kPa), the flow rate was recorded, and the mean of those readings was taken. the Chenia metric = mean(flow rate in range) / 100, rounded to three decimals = 0.266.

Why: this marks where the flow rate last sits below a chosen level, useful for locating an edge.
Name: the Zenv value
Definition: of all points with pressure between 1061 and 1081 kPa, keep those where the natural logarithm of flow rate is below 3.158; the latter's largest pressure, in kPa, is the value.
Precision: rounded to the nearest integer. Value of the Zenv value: 1078 kPa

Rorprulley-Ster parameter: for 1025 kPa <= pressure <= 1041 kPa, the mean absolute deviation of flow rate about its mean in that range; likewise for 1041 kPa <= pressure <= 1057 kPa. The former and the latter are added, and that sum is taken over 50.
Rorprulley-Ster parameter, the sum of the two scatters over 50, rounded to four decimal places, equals 0.0384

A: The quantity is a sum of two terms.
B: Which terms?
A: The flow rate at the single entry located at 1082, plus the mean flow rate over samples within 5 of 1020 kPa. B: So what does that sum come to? 49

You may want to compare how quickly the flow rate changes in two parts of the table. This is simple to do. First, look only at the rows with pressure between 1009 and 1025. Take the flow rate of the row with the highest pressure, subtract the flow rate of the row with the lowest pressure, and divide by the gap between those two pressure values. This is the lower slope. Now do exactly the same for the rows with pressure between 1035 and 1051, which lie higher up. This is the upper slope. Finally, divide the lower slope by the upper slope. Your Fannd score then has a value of -2.2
